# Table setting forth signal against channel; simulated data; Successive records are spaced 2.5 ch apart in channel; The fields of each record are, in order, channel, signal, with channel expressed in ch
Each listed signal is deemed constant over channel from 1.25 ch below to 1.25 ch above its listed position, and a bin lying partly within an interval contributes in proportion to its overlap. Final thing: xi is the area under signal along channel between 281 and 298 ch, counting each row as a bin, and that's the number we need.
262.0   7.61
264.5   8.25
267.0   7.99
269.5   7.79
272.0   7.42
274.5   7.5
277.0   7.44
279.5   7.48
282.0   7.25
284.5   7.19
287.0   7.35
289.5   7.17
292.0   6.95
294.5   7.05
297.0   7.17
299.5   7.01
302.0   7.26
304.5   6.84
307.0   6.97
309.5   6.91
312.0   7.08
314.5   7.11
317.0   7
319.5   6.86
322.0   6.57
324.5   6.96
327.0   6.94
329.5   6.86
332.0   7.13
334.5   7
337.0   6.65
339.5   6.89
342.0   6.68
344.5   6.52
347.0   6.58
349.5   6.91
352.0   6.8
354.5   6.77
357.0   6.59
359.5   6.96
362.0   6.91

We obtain 122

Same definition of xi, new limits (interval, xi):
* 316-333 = 117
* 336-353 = 114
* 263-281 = 138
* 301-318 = 119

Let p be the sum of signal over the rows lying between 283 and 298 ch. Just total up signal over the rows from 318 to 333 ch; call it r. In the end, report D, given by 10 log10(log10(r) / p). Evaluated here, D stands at -14.2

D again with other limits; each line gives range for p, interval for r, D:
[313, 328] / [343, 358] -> -14.1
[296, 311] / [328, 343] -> -14.2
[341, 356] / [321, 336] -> -14.0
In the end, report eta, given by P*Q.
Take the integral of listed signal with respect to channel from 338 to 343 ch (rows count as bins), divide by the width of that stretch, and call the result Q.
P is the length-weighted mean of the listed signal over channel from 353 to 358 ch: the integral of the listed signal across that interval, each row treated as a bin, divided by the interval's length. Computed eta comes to 45.4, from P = 6.7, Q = 6.78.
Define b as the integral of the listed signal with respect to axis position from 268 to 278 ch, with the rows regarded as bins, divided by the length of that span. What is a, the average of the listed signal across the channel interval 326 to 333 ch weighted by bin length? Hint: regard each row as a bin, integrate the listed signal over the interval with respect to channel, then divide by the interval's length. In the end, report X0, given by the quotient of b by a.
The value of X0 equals 1.08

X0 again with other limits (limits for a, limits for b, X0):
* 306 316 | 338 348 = 0.95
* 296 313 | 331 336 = 1.00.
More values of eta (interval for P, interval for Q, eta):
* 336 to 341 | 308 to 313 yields 47.3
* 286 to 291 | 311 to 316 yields 51.3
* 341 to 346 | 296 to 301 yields 46.8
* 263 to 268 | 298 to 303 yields 57.8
